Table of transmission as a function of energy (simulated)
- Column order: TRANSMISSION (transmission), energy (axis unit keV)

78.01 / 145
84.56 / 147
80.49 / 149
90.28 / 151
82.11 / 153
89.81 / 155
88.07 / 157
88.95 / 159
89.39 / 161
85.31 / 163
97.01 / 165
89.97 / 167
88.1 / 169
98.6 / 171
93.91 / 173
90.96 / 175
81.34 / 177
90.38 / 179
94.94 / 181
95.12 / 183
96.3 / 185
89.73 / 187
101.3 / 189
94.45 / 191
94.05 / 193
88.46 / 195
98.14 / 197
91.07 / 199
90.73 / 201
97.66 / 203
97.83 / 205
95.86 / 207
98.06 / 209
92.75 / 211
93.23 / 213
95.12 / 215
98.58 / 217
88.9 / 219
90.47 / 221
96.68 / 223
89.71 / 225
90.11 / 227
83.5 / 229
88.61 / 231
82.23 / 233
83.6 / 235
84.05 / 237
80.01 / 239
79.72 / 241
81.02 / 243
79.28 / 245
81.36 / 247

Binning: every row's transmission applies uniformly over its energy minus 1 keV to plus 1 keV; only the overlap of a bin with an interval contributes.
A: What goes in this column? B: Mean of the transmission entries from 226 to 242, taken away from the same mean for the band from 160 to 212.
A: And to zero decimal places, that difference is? 9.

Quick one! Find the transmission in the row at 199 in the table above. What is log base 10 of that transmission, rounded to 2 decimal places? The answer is 1.96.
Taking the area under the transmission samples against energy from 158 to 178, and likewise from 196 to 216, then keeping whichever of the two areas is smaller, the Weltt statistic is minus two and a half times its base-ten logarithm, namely -8.14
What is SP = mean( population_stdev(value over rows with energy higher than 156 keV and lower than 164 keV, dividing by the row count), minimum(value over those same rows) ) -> 43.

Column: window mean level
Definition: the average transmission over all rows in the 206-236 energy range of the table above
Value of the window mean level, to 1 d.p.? 91.2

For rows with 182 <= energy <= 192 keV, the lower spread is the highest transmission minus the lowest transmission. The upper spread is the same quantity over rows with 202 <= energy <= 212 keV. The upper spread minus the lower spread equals -6.3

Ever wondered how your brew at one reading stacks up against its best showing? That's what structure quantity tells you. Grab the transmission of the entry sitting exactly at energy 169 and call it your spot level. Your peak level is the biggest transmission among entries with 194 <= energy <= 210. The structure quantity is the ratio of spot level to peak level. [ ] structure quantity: 0.90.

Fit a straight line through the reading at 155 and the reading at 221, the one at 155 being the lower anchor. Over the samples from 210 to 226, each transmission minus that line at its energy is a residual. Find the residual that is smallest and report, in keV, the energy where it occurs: 219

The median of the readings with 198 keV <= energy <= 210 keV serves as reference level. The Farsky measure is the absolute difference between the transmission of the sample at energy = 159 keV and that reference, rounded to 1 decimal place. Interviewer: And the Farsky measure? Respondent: 7.8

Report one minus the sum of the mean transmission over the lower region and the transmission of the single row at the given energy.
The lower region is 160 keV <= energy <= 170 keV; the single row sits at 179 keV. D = -179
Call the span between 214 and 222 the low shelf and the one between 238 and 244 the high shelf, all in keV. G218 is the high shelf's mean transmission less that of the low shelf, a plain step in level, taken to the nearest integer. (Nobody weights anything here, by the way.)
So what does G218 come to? -13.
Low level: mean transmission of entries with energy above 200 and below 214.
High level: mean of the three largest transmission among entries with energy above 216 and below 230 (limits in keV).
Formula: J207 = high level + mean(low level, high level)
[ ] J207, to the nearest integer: 190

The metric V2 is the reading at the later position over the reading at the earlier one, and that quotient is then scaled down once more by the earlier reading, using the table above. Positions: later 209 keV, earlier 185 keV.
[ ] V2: 0.0106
